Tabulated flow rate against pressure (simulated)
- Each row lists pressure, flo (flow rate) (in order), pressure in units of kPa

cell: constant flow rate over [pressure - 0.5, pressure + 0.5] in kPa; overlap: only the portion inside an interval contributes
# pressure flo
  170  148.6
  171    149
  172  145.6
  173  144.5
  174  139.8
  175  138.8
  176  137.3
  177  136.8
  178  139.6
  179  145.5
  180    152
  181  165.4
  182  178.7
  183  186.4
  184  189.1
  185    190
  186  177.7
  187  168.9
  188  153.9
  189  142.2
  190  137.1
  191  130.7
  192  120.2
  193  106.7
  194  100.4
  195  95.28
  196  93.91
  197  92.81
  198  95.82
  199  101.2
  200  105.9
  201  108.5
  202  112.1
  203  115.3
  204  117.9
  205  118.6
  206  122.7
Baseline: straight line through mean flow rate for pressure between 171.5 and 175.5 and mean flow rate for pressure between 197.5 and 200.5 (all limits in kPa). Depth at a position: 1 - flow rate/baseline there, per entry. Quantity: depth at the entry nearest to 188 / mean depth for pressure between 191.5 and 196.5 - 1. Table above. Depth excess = -6.5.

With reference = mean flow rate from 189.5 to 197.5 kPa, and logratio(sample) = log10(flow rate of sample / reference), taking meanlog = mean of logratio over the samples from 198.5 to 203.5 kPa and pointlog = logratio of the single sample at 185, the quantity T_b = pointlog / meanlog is -52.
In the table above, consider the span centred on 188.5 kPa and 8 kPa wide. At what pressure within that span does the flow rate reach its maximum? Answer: 185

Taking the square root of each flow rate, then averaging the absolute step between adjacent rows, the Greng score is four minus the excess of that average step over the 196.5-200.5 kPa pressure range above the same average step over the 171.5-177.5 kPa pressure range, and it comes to 3.86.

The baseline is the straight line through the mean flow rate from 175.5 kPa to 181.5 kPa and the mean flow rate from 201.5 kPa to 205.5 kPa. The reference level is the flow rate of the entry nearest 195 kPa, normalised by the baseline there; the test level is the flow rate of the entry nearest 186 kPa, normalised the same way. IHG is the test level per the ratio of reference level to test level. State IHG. 2.2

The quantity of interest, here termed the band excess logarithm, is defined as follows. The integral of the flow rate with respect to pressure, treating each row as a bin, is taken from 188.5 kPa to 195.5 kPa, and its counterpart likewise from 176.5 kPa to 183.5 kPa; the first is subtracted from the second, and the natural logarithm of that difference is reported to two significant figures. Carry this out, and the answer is 5.6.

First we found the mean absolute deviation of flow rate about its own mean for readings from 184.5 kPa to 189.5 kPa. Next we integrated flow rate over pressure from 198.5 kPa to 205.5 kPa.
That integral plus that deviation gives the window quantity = 794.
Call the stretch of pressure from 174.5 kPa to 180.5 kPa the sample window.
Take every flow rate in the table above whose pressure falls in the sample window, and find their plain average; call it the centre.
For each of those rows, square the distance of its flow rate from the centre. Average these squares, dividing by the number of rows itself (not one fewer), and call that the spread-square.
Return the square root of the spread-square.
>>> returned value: 5.4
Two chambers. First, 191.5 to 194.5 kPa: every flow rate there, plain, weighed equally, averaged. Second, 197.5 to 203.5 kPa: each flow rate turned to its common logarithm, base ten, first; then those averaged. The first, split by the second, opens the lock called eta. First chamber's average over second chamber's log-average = 54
